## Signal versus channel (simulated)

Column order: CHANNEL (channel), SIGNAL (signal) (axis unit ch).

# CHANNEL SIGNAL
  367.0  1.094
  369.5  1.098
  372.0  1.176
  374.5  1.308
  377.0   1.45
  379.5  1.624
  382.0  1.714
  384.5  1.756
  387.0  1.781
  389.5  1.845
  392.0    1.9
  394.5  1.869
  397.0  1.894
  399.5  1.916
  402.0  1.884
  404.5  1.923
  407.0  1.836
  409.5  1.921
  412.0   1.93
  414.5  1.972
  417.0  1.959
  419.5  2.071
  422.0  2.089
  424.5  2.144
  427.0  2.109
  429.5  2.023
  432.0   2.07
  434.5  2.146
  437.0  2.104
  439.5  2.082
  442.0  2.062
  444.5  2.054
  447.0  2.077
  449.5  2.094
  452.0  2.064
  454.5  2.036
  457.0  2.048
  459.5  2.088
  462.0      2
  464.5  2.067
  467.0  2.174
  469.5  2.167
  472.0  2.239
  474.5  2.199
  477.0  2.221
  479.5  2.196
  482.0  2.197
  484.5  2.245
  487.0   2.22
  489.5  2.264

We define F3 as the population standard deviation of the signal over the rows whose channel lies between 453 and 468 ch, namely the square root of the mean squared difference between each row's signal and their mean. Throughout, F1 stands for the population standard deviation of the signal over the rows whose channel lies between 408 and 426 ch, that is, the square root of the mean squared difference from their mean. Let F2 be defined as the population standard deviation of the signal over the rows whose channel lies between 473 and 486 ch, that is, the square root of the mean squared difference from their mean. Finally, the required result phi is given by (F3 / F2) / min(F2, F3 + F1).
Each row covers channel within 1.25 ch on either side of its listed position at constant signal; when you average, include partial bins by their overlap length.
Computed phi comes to 149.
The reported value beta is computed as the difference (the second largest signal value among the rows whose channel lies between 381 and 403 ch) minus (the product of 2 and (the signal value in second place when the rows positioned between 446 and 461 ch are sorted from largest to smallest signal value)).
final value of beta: -2.28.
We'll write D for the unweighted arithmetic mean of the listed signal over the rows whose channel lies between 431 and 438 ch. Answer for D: 2.11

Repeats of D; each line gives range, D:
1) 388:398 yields 1.88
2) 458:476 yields 2.13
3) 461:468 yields 2.08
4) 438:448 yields 2.07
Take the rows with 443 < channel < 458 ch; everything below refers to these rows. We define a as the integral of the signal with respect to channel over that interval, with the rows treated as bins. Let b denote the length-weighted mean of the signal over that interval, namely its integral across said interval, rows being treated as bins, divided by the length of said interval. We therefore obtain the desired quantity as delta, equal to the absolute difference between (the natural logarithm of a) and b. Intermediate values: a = 30.9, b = 2.06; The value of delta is 1.37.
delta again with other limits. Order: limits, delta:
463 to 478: 1.31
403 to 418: 1.44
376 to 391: 1.54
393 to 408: 1.46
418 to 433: 1.36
